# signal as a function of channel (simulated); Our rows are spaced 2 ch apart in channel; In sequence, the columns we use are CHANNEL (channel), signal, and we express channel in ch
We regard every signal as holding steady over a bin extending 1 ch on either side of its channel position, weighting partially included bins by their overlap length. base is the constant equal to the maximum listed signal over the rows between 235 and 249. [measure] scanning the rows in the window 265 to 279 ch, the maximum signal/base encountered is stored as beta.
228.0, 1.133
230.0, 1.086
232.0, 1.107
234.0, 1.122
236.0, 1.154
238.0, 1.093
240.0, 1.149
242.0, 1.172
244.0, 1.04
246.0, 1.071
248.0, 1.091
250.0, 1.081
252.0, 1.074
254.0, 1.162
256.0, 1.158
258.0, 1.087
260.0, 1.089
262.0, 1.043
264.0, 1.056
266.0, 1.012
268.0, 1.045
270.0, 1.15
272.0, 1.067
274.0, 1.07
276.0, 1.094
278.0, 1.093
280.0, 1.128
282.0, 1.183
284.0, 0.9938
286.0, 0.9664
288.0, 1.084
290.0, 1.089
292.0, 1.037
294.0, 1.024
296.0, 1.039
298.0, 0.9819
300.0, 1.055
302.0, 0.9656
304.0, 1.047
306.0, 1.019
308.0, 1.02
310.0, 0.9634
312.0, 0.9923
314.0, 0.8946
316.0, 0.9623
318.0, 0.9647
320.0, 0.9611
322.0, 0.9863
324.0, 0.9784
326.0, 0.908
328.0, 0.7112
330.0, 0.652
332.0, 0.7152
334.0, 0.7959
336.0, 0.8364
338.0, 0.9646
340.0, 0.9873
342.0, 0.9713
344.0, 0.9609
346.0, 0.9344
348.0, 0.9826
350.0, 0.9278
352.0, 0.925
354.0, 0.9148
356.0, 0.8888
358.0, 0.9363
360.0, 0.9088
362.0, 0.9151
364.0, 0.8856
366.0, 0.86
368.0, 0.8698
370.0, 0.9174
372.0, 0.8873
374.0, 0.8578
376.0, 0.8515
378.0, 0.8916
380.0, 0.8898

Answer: 0.98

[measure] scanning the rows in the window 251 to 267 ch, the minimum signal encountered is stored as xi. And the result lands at 1.012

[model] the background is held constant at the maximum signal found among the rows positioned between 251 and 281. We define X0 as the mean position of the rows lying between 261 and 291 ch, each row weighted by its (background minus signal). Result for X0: 275.6 ch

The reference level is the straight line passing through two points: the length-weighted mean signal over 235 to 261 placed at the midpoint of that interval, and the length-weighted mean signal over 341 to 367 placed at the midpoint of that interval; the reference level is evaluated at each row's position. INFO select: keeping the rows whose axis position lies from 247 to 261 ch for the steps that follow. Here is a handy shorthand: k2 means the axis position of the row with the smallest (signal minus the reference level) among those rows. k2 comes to 252.0 ch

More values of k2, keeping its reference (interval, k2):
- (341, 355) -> 354.0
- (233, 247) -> 244.0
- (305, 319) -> 314.0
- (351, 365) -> 356.0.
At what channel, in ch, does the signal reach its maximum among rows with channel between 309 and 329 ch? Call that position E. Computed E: 312.0 ch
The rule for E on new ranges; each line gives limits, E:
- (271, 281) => 280.0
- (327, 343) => 340.0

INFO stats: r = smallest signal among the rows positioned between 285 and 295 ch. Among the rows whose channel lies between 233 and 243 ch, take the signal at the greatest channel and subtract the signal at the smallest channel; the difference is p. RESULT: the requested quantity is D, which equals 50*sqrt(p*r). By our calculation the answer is 11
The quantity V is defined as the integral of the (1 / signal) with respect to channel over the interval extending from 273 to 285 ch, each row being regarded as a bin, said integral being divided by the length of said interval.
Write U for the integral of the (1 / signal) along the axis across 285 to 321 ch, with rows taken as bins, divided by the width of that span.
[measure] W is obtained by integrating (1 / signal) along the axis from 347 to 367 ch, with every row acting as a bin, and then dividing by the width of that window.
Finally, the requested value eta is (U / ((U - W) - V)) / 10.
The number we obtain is -0.099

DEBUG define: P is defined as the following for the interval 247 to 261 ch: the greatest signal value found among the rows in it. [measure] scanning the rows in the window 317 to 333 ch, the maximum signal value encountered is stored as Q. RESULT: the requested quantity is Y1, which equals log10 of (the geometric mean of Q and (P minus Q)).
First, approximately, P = 1.162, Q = 0.9863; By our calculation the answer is -0.38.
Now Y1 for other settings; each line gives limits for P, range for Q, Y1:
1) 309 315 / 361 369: -0.58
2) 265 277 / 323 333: -0.39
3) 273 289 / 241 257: -0.94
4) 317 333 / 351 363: -0.66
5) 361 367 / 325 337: -1.10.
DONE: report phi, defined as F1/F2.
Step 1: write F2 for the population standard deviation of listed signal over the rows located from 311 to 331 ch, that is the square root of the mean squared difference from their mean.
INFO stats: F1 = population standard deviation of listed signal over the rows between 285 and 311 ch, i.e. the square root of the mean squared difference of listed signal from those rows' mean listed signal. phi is 0.36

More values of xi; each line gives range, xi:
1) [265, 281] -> 1.012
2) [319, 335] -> 0.652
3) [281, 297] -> 0.9664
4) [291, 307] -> 0.9656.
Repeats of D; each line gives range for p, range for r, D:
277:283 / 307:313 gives 15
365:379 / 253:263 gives 9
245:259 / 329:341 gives 5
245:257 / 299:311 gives 14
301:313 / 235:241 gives 9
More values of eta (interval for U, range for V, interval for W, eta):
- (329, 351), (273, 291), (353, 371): -0.129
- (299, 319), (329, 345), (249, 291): -0.092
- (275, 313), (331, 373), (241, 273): -0.090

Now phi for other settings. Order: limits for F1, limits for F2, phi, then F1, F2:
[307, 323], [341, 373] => 1.00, 0.0338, 0.03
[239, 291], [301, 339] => 0.47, 0.0532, 0.11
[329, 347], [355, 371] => 4.82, 0.1171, 0.02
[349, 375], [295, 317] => 0.56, 0.0253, 0.05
